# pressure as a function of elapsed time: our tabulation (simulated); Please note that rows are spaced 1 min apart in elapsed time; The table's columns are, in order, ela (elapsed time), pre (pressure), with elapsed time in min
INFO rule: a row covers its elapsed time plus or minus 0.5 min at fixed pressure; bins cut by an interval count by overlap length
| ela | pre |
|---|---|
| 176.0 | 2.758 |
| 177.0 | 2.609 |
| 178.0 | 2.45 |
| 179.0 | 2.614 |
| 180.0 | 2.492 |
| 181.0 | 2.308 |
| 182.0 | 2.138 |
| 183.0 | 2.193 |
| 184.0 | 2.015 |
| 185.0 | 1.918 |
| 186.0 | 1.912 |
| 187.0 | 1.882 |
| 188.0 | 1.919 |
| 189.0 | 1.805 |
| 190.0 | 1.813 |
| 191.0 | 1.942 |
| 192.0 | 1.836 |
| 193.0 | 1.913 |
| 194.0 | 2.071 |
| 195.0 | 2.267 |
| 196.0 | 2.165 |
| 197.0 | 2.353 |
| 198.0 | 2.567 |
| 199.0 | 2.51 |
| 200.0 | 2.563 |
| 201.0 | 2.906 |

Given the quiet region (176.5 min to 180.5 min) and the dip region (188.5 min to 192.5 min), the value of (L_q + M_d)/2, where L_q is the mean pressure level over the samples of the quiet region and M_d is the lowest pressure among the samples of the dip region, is 2.17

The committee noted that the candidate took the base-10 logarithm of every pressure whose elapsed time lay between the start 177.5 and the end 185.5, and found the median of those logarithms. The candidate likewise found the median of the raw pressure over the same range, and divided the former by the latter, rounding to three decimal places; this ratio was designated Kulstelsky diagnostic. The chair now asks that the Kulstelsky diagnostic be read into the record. 0.156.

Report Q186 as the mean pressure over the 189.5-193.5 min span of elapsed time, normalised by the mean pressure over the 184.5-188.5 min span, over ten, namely 0.098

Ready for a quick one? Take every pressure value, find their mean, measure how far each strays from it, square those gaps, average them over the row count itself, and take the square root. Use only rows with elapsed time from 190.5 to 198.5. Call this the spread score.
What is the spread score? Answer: 0.23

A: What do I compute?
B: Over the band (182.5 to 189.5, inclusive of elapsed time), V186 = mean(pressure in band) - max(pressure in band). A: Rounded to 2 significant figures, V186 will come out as -0.24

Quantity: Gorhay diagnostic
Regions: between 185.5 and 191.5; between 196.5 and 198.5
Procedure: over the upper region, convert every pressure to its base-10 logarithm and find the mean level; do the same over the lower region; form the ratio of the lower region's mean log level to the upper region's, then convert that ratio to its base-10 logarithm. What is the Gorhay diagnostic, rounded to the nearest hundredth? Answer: -0.15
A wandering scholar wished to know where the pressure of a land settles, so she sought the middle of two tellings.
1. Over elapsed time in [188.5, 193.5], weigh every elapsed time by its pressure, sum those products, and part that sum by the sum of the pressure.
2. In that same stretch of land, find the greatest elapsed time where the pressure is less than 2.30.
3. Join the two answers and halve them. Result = 192.0 min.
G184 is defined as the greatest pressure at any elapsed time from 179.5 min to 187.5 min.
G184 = 2.492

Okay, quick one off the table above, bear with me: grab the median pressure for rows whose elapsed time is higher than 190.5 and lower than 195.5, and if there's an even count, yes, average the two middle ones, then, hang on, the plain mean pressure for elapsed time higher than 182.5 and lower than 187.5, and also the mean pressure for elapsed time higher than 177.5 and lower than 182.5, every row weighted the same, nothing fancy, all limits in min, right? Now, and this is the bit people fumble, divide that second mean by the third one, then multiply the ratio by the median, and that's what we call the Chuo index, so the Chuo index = 1.61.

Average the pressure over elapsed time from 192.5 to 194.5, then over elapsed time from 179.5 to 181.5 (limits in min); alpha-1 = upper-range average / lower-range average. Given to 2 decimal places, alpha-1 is 0.83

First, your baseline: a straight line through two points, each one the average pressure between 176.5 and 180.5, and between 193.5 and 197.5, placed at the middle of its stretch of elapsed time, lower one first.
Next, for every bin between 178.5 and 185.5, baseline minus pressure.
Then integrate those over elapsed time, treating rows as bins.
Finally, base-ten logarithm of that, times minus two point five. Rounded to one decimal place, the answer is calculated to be -0.5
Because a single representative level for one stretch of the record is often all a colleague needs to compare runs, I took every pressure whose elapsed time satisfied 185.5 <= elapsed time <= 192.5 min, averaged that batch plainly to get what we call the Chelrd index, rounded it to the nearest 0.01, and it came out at 1.87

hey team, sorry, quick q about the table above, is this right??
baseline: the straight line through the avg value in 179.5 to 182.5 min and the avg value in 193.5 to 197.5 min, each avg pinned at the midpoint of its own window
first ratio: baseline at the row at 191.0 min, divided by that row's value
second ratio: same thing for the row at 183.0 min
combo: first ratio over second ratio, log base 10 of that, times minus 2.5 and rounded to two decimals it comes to -0.11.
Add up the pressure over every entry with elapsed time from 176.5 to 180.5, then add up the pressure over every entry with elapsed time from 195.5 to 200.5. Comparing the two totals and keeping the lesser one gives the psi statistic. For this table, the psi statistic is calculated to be 10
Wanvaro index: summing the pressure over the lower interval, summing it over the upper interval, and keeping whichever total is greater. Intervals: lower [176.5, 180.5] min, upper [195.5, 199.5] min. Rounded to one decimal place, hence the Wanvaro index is 10.2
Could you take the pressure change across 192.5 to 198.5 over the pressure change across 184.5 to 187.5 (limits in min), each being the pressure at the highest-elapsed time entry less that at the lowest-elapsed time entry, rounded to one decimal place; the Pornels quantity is -18.2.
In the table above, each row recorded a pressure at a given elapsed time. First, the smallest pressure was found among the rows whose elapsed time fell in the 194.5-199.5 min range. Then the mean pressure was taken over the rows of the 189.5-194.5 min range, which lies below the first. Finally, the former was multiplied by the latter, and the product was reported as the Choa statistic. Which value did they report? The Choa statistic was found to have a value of 4.1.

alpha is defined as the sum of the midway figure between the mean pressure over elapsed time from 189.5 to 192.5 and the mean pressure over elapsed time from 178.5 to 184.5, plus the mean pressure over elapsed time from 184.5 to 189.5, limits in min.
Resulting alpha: 3.97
